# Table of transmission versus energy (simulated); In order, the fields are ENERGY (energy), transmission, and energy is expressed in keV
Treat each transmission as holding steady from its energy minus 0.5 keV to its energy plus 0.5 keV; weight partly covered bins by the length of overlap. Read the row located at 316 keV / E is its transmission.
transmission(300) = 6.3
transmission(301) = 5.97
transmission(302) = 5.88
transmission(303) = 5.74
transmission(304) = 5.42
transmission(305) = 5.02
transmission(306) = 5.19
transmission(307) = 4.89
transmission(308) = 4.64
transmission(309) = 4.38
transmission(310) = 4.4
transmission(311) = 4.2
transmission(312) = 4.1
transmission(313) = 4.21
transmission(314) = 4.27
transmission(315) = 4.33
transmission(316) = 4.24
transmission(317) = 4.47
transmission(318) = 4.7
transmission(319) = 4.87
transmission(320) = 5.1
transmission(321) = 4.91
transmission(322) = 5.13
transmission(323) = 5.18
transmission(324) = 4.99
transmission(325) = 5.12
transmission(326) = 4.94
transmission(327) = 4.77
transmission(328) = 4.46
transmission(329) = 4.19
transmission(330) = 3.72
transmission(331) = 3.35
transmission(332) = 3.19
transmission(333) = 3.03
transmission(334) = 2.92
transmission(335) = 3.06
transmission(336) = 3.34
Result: 4.24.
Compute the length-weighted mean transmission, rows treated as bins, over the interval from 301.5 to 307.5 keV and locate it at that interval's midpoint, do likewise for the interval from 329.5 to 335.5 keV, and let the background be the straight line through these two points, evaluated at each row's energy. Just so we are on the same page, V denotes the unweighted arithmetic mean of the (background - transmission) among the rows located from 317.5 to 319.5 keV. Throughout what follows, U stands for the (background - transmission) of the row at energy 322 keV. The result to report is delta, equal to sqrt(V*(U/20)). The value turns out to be 0.167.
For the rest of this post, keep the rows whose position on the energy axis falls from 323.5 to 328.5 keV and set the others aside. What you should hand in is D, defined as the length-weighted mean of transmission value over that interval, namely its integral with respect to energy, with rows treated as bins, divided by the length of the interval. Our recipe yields 4.9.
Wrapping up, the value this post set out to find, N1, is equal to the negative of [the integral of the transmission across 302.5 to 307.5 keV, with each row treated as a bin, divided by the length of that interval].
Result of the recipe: -5.3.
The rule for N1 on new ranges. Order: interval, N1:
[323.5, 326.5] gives -5.0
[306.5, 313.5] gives -4.4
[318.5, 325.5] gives -5.0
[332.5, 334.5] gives -3.0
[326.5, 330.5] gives -4.3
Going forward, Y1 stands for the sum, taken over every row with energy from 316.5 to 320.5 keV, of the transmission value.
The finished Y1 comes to 19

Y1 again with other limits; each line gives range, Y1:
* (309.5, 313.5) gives 17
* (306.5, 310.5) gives 18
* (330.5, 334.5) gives 12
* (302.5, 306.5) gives 21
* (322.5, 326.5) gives 20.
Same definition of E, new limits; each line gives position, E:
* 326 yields 4.94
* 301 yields 5.97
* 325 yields 5.12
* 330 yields 3.72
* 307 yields 4.89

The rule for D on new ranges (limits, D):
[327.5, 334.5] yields 3.6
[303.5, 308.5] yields 5.0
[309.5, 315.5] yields 4.3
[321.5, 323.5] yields 5.2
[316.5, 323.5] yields 4.9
